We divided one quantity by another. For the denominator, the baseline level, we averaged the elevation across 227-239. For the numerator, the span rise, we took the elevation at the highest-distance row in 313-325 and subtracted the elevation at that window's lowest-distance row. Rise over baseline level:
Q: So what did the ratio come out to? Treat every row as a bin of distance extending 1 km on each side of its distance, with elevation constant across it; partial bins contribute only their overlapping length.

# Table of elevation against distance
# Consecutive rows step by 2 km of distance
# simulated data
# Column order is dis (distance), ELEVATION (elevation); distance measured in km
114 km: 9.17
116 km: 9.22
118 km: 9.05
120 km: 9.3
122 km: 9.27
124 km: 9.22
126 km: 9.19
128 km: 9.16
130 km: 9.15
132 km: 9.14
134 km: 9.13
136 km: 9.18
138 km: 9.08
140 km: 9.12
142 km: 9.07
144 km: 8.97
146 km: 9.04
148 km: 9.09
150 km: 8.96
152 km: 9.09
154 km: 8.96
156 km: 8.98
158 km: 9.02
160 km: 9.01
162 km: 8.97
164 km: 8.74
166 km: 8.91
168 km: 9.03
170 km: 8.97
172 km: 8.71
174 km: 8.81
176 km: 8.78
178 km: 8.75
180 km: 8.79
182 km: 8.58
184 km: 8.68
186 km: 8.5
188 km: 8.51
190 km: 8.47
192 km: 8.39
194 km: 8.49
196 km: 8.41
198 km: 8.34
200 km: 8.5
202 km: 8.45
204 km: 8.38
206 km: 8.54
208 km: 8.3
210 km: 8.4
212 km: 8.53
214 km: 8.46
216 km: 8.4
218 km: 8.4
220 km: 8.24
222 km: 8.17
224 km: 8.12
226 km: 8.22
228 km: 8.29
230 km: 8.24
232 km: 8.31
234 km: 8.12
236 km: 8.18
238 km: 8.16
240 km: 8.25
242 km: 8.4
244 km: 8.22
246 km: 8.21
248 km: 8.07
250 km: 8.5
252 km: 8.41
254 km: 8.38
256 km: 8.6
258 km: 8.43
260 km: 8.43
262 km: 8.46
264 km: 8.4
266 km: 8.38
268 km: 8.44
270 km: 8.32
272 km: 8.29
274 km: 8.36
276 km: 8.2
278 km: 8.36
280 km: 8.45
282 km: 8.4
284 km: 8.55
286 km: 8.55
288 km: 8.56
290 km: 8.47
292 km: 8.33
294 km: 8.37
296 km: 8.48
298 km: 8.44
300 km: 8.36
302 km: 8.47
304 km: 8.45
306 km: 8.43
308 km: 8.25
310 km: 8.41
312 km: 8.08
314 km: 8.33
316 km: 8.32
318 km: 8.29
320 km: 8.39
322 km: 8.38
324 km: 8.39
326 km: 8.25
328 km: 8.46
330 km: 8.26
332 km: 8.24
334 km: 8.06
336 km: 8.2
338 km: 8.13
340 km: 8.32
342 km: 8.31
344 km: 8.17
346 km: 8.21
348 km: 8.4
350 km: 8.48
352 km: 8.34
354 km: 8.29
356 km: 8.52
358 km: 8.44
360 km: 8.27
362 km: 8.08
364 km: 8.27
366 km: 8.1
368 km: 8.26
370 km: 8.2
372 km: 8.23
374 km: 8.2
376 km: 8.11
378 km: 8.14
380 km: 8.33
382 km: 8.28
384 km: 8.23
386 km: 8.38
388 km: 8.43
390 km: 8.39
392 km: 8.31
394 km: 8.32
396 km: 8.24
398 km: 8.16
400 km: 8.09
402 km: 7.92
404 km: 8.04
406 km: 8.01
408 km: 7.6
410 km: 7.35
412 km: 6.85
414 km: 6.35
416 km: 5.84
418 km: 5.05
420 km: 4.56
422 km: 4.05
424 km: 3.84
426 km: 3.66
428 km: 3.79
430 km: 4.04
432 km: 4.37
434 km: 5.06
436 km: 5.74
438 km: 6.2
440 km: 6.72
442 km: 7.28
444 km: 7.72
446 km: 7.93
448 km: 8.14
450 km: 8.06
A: 0.007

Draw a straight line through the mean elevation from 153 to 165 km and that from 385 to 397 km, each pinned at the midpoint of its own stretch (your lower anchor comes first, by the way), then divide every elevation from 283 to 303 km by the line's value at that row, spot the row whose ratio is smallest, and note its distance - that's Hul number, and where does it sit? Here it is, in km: 292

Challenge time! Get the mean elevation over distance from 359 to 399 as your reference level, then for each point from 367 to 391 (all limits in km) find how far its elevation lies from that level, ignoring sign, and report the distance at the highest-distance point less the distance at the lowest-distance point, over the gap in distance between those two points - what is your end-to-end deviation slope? 0.0059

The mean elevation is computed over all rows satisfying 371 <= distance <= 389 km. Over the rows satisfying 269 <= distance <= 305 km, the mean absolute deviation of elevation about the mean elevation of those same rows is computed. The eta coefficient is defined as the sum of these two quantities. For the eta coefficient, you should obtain 8.34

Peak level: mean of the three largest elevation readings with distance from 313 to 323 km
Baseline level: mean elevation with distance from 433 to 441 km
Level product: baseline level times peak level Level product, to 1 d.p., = 49.6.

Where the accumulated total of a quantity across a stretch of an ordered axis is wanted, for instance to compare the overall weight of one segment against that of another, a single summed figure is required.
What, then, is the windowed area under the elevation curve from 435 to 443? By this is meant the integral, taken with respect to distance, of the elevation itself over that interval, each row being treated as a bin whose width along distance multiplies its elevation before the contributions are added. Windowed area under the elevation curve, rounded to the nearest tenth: 51.9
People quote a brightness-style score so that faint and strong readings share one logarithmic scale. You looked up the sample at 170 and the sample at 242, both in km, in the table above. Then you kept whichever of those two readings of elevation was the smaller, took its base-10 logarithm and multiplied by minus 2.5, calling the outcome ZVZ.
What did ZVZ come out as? -2.31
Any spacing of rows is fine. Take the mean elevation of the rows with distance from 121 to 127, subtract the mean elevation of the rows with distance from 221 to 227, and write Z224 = 1.1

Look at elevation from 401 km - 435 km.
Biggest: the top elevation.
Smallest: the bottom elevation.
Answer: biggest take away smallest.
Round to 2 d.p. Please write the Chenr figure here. 4.38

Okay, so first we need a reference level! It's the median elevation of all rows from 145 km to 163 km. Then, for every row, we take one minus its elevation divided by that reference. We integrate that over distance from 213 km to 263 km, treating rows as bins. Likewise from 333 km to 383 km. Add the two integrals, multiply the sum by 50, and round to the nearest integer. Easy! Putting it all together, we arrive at 405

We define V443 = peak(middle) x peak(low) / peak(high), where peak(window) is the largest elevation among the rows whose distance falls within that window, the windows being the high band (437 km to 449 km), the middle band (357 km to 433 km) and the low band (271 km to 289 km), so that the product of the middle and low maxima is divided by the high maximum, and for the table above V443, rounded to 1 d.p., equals 8.9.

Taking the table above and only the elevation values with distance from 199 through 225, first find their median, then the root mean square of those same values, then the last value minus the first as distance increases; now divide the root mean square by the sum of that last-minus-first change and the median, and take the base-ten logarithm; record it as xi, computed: 0.019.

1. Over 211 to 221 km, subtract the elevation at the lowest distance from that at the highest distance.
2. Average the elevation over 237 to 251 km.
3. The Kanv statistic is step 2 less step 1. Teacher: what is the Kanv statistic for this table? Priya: 8.55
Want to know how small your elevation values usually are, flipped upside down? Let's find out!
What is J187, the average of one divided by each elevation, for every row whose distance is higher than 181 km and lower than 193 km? 0.117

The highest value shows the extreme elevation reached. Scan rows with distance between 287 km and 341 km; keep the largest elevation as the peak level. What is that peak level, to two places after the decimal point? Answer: 8.56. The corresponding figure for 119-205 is 9.30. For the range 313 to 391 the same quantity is 8.52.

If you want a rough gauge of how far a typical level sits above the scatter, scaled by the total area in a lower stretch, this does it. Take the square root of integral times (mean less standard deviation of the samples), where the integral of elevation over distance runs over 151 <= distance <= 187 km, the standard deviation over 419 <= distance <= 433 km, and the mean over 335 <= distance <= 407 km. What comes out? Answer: 50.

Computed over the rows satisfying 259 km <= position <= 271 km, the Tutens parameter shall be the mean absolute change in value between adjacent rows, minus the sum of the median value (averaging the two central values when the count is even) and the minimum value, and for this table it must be -16.7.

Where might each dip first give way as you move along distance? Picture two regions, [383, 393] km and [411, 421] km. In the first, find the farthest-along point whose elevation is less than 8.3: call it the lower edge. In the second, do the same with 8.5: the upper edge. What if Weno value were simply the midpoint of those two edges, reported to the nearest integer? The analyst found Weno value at 402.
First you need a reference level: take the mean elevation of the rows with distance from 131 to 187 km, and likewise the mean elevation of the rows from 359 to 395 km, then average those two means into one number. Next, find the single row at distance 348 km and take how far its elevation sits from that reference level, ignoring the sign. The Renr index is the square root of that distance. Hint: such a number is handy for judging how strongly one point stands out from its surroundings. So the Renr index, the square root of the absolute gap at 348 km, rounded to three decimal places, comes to 0.437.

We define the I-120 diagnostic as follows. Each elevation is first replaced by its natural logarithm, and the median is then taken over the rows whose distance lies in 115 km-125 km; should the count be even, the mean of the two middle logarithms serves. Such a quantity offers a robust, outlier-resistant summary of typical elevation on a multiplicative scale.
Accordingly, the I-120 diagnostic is 2.22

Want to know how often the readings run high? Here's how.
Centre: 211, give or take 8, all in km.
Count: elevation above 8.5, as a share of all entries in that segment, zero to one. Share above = 0.25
